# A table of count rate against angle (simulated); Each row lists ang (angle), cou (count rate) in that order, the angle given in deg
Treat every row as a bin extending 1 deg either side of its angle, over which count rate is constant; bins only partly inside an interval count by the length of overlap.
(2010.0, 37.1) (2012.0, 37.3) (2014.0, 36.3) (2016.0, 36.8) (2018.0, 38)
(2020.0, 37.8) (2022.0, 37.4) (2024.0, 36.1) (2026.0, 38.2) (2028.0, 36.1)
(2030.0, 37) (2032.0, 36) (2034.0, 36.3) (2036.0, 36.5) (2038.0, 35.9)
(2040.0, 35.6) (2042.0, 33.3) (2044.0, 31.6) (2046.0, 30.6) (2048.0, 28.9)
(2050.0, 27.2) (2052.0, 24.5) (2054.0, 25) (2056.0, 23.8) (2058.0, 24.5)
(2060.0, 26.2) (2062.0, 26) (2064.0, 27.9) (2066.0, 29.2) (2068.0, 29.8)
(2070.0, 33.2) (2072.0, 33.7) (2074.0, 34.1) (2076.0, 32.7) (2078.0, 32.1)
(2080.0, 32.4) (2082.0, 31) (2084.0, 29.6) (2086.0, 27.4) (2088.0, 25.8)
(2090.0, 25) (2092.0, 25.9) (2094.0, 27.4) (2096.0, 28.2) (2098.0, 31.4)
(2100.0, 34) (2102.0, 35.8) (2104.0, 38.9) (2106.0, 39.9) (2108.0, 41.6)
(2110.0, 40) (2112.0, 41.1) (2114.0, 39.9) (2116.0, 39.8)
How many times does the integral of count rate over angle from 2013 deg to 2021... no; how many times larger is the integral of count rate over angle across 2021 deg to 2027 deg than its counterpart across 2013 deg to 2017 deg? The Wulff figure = 1.53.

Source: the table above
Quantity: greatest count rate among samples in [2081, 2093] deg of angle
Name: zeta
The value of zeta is 31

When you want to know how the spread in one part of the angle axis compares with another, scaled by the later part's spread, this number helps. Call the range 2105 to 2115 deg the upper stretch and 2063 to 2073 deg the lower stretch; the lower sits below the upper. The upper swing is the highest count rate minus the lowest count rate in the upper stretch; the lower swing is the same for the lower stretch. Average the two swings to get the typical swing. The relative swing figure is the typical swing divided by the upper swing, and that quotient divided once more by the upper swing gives 1.3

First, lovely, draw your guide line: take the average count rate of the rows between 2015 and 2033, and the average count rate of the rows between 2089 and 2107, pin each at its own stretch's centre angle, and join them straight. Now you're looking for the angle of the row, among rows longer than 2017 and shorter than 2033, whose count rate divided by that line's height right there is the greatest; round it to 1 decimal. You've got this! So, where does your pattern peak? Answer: 2026.0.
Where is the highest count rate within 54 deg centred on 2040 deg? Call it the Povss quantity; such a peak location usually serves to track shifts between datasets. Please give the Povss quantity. 2026.0 deg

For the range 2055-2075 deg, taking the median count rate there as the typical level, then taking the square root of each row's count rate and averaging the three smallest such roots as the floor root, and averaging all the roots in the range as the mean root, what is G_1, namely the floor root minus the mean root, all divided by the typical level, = -0.013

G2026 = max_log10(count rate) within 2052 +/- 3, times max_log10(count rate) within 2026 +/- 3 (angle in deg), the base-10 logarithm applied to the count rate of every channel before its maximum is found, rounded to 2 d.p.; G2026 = 2.27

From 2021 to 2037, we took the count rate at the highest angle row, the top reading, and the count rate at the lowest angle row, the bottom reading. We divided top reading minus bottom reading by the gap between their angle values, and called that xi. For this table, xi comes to -0.1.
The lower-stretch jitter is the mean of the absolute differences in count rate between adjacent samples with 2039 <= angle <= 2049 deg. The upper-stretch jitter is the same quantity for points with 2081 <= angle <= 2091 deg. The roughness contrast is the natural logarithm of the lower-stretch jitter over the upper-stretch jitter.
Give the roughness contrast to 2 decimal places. 0.11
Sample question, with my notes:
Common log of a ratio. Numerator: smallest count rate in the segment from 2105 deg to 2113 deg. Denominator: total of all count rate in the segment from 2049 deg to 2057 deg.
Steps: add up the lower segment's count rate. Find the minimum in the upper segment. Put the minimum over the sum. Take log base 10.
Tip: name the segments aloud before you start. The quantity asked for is -0.40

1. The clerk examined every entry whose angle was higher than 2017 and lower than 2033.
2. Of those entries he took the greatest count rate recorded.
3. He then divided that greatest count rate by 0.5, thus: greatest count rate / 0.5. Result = 76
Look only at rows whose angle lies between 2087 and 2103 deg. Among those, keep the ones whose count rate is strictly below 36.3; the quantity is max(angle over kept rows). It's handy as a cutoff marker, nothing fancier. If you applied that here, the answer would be 2102.0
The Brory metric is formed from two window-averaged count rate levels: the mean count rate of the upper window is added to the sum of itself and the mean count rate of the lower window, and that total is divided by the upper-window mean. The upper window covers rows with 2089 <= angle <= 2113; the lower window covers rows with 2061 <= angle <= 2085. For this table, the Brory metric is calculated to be 2.91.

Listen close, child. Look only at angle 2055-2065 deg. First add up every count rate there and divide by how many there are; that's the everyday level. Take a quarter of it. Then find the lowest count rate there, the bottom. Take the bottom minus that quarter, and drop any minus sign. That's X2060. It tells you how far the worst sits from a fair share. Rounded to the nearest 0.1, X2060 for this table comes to 17.4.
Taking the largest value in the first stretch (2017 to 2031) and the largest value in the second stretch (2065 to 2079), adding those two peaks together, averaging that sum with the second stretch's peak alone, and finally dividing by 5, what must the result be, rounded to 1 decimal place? 10.6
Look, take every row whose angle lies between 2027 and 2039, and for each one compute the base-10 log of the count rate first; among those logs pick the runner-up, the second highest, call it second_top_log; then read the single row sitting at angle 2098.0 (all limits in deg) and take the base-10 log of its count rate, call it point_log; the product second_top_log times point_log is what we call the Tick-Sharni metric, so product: 2.34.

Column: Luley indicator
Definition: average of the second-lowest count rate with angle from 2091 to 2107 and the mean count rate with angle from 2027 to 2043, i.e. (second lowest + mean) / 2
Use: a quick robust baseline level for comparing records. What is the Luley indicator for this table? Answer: 31.6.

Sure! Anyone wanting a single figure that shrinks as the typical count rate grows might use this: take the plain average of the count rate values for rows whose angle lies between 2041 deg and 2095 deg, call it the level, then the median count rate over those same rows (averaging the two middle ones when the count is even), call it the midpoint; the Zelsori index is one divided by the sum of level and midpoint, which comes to 0.0173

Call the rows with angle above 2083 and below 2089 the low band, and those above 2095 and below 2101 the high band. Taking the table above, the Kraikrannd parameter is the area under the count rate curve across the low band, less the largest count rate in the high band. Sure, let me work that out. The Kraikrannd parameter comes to 132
